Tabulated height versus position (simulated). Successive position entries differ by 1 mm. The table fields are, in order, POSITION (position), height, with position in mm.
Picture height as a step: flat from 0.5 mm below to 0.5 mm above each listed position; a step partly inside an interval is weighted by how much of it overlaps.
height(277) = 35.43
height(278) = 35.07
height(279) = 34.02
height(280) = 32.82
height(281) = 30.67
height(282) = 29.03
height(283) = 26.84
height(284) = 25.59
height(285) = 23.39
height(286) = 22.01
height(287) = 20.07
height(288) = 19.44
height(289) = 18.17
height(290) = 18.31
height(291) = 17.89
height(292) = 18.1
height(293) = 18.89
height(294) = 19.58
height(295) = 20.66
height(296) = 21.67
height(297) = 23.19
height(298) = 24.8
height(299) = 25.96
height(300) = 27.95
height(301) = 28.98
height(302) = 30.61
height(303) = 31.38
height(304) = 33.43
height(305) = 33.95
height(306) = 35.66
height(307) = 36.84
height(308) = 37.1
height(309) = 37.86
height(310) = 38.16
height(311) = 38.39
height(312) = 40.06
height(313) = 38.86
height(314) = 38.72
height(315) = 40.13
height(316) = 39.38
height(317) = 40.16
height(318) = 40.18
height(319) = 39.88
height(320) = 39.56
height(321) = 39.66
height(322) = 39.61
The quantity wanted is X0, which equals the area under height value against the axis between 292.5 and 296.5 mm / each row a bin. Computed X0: 81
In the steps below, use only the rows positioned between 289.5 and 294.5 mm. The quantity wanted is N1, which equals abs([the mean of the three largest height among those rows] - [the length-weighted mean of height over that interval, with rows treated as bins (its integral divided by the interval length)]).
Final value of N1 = 0.4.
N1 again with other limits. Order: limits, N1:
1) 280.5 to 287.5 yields 3.5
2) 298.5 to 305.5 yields 2.6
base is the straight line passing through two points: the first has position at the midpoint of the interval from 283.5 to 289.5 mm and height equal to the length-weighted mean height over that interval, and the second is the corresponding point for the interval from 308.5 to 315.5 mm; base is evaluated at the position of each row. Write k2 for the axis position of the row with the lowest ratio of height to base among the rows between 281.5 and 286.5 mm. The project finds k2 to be 286 mm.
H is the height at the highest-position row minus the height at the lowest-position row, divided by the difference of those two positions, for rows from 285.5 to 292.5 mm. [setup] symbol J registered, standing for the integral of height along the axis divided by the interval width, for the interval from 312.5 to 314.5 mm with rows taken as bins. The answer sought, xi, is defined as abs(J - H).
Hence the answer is 39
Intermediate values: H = -0.7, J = 39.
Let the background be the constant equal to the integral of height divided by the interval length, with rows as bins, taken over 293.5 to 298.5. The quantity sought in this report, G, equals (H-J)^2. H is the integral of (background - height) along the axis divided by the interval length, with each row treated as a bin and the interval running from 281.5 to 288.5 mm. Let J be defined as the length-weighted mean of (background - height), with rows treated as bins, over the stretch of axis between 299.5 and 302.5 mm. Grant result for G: 29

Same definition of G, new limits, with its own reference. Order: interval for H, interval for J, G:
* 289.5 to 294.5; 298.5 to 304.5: 125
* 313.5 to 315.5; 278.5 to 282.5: 61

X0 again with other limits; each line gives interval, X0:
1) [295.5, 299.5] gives 96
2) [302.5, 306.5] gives 134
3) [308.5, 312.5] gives 154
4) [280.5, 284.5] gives 112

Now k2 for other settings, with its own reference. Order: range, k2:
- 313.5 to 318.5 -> 318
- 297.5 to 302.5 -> 298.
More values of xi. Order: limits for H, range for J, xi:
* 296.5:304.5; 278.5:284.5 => 28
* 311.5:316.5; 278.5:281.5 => 33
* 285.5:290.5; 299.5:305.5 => 32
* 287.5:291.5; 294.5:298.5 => 23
